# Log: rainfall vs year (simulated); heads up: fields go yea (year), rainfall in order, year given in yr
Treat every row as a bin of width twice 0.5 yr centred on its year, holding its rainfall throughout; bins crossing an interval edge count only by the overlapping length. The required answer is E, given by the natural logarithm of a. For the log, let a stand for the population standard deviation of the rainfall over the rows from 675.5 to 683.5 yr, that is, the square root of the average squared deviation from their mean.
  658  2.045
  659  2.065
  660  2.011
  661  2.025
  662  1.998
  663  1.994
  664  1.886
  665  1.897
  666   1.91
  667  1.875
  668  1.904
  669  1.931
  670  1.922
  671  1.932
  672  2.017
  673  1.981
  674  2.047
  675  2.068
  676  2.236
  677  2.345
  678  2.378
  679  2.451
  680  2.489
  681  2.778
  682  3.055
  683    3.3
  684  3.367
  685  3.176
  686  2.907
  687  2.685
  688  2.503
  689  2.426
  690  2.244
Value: -1.0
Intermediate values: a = 0.35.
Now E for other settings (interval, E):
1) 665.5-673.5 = -3.2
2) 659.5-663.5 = -4.4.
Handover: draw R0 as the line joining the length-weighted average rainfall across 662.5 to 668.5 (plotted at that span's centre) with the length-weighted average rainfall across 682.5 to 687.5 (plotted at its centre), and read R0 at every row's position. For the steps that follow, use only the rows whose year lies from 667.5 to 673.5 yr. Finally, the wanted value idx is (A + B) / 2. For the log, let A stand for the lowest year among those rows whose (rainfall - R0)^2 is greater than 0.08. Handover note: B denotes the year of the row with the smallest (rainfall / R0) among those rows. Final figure 672.0 yr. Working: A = 671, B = 673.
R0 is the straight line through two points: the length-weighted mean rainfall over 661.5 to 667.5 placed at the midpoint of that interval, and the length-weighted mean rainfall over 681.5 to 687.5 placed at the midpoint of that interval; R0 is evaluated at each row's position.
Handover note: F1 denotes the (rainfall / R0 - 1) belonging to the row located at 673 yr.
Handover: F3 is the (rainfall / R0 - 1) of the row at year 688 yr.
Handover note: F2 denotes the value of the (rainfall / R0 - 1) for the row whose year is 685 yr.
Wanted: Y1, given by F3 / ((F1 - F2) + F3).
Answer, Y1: 0.54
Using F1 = -0.18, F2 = 0.02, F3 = -0.2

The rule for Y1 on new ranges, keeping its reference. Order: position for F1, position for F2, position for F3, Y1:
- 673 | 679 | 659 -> 1.31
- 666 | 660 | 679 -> 0.31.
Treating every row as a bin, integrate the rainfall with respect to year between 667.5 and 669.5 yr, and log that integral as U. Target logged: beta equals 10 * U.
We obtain 38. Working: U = 3.8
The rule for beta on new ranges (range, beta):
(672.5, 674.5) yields 40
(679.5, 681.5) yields 53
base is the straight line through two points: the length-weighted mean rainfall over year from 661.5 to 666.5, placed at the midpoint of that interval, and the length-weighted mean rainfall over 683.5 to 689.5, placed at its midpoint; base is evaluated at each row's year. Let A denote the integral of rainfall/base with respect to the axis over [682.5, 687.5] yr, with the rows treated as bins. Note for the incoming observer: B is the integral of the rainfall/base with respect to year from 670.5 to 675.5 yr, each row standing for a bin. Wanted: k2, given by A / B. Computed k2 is 1.27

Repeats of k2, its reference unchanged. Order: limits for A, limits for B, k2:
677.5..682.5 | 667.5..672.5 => 1.14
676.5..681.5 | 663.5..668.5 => 1.04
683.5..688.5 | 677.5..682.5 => 1.02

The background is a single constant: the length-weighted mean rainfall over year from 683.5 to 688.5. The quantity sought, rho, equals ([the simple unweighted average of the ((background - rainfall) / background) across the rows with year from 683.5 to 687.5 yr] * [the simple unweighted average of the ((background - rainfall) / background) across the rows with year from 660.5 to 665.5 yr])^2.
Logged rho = 0.0001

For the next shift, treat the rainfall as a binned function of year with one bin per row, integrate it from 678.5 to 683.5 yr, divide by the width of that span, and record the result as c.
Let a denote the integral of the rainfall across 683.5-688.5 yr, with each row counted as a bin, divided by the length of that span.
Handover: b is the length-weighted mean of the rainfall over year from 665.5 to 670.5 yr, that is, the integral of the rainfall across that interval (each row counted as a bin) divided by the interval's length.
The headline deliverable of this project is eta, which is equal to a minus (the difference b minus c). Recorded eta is 3.8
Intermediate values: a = 2.9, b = 1.91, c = 2.81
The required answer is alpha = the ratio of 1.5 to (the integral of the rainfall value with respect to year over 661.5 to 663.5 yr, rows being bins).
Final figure 0.376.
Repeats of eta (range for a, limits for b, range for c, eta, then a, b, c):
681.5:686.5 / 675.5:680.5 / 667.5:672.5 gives 2.7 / 3.2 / 2.38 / 1.94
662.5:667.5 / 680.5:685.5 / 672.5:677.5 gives 0.9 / 1.9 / 3.14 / 2.14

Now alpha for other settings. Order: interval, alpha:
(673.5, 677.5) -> 0.172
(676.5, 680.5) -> 0.155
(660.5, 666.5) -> 0.128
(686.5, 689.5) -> 0.197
